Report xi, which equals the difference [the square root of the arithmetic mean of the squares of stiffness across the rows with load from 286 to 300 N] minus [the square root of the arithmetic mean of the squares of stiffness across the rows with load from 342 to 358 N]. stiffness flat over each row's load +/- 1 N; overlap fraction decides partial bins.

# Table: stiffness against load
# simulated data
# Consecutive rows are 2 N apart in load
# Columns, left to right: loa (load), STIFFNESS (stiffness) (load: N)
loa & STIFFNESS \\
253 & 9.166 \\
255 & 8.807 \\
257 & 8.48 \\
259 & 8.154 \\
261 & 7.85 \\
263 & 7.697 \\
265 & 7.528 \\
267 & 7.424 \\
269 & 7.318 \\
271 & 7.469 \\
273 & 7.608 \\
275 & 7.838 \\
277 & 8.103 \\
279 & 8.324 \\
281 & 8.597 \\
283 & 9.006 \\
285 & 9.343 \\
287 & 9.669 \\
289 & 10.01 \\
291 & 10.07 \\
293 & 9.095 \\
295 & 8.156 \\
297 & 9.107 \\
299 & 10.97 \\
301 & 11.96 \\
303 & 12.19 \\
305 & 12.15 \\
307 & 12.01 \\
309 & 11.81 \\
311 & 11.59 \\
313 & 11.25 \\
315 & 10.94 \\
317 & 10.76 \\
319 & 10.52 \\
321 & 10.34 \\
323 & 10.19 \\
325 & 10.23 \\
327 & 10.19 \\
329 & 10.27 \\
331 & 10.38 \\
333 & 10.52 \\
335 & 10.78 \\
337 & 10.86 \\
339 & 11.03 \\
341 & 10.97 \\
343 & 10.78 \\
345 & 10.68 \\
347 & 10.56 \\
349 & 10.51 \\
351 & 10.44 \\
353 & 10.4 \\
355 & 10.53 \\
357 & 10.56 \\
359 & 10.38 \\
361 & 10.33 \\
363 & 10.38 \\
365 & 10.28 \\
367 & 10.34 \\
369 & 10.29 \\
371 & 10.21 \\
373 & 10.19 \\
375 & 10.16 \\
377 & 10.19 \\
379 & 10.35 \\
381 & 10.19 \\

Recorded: -0.9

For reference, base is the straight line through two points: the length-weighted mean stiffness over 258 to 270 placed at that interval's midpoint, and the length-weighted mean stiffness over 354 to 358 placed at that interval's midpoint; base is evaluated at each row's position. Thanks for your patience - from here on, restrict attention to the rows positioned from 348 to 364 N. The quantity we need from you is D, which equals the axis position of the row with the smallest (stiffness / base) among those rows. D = 363 N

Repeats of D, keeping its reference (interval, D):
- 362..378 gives 377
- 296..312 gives 297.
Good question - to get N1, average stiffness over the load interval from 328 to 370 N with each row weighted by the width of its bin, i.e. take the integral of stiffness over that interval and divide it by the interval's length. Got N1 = 10.5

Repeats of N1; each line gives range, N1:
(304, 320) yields 11.4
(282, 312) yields 10.5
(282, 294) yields 9.5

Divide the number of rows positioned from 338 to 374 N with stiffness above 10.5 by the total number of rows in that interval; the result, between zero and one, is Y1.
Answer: 0.44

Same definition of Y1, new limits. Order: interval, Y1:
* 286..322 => 0.61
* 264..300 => 0.06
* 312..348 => 0.67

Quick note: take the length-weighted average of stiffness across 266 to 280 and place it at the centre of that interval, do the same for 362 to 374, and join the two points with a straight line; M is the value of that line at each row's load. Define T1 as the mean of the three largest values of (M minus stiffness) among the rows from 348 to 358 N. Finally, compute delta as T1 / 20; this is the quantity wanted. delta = -0.028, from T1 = -0.6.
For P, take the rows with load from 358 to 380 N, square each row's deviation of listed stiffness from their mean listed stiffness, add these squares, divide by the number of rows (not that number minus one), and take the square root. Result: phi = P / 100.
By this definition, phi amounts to 0.0008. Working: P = 0.08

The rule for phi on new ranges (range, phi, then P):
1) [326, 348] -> 0.0027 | 0.27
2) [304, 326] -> 0.0070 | 0.70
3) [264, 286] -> 0.0066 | 0.66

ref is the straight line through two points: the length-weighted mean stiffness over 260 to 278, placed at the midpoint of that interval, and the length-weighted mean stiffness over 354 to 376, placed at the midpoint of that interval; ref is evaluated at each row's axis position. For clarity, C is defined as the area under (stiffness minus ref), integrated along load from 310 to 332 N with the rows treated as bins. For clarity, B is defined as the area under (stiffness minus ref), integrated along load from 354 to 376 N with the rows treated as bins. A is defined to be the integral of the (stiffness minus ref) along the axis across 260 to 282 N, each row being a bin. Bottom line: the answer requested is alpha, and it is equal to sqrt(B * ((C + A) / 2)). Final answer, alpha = 0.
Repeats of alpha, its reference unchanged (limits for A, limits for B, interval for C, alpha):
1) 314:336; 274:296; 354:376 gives 16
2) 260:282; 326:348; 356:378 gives 1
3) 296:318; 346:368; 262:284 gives 15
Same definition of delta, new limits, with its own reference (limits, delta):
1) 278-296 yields -0.015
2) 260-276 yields 0.011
